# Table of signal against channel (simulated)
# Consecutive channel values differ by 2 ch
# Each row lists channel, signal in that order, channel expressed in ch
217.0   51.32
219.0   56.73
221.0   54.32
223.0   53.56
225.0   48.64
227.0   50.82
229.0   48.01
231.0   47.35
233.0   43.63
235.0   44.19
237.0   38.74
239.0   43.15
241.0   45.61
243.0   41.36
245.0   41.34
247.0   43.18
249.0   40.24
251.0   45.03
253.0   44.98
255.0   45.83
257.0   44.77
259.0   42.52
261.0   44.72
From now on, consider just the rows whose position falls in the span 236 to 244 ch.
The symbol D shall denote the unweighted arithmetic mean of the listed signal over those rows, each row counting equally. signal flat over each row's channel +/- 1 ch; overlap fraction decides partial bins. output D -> 42.2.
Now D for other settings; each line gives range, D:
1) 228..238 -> 44.4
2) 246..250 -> 41.7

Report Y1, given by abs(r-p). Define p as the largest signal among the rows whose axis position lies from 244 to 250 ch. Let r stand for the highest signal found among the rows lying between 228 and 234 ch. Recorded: 4.8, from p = 43.18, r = 48.01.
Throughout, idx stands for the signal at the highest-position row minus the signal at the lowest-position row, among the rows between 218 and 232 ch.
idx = -9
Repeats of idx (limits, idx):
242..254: 4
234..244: -3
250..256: 1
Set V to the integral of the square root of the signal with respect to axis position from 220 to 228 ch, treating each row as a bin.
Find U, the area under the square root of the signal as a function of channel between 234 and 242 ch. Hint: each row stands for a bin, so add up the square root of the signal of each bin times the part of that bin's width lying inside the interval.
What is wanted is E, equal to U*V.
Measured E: 3017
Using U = 52.4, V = 57.6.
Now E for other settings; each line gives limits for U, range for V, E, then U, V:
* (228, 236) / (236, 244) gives 2812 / 54.1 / 52.0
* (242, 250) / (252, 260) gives 2752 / 51.6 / 53.4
